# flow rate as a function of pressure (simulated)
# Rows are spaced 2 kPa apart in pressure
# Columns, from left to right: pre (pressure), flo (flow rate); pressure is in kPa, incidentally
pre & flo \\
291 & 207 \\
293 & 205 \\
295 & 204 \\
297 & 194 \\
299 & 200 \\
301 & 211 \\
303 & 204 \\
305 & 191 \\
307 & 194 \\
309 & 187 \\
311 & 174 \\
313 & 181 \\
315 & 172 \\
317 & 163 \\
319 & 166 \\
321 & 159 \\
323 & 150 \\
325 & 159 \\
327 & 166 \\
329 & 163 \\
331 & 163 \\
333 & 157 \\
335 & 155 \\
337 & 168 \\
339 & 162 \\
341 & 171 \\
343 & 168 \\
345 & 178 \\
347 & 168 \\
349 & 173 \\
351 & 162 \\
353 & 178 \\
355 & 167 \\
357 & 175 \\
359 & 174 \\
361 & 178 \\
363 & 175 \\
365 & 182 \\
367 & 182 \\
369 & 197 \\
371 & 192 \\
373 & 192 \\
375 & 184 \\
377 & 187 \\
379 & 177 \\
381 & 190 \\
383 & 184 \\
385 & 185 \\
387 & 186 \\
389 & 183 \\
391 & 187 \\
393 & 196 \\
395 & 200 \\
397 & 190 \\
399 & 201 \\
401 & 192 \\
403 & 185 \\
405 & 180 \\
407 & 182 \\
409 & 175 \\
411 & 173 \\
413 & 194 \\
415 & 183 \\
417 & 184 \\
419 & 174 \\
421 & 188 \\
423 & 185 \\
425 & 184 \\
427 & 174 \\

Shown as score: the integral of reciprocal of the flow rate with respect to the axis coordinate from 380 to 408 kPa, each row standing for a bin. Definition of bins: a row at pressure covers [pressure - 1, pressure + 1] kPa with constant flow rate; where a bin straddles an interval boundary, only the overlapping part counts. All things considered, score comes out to 0.149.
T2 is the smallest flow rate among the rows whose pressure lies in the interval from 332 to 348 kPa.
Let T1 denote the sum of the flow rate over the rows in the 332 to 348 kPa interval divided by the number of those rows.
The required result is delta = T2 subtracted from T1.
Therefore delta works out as 10.9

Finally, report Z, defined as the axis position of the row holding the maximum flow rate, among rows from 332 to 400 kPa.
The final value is 399 kPa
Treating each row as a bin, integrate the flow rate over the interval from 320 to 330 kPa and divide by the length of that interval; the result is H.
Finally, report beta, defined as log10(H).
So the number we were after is 2.20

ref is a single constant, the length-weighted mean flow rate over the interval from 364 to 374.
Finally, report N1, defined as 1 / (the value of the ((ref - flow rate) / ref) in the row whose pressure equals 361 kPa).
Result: 17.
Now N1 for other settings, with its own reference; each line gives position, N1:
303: -13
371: -63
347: 9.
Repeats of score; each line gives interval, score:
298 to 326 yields 0.158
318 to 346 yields 0.172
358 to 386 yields 0.152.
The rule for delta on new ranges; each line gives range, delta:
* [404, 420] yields 7.6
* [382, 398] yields 5.9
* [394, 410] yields 13.1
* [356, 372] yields 7.9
